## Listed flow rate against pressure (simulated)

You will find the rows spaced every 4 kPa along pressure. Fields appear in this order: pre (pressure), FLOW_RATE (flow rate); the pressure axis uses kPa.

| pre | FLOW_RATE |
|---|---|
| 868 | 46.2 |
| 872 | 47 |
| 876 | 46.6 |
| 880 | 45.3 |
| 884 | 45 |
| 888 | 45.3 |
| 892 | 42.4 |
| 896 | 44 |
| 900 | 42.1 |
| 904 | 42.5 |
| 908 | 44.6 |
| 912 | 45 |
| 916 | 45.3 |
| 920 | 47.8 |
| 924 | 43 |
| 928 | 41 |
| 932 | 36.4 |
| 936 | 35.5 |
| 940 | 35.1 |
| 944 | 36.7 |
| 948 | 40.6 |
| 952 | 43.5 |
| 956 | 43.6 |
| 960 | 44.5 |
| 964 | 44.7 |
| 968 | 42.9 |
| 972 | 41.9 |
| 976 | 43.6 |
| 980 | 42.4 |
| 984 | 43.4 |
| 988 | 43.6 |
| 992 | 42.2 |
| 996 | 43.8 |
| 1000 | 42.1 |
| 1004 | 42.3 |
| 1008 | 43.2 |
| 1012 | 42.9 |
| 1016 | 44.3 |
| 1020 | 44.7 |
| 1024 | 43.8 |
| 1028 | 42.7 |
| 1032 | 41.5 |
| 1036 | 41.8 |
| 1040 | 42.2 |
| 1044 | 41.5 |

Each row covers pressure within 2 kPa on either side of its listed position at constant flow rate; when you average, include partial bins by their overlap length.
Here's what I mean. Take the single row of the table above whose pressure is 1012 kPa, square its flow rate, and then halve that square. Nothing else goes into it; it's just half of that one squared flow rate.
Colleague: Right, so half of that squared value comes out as 920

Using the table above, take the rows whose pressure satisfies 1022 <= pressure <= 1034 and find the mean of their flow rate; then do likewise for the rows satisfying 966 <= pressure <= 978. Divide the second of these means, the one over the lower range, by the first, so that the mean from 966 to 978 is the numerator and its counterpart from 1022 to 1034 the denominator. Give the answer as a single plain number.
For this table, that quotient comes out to 1.00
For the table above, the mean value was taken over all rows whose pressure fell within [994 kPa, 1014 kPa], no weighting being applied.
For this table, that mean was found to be 42.9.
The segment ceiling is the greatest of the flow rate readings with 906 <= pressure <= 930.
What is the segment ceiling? 47.8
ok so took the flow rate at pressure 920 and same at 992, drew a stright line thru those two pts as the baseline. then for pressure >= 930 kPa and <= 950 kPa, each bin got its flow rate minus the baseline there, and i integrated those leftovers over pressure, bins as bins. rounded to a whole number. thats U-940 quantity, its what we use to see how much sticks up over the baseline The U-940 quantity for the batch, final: -188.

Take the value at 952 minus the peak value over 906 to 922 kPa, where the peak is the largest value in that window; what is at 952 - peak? -4.3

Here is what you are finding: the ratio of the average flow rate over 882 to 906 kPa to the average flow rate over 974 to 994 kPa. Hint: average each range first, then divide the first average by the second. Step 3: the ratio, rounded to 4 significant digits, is 1.012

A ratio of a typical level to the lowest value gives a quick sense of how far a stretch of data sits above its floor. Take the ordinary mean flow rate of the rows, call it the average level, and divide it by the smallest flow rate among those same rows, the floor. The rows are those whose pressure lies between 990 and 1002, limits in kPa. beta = 1.01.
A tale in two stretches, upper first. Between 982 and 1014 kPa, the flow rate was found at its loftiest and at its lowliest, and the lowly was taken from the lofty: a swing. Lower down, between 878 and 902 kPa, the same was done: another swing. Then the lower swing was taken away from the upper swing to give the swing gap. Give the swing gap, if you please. -1.5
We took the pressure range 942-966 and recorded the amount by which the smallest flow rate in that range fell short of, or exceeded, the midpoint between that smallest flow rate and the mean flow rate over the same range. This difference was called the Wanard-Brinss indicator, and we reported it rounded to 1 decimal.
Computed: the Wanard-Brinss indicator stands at -2.8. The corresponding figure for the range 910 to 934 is -3.3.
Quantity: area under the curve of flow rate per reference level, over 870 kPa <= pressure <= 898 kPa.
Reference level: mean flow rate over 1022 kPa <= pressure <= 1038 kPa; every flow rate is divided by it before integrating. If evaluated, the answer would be 29.7 kPa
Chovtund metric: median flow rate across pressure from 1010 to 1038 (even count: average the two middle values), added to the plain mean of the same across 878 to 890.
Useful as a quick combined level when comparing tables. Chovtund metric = 88.1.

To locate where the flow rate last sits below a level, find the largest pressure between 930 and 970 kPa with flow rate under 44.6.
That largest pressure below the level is 968 kPa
